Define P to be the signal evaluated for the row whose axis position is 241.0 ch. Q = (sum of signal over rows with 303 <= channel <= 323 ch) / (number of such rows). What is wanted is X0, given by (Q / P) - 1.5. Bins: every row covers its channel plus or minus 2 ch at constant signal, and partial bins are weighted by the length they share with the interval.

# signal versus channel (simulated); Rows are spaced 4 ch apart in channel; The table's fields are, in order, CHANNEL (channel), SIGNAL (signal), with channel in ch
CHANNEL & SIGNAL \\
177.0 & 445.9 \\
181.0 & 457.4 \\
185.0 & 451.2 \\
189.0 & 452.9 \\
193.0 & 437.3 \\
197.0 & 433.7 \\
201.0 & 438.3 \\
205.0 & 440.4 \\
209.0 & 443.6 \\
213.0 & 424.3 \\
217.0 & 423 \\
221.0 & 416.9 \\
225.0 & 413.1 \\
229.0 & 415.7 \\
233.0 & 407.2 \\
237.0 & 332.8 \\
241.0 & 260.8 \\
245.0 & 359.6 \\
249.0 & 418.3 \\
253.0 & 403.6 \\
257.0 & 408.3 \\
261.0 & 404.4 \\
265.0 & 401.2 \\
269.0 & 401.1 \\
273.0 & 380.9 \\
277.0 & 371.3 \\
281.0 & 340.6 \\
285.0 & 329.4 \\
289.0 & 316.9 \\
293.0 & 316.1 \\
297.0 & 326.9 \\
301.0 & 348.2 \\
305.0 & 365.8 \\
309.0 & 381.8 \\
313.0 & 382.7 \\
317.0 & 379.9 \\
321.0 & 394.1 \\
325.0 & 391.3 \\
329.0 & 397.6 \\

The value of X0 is -0.04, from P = 260.8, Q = 381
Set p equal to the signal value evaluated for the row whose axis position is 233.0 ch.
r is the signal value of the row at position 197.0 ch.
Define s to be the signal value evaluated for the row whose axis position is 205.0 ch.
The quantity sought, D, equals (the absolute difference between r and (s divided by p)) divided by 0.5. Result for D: 865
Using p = 407.2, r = 433.7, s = 440.4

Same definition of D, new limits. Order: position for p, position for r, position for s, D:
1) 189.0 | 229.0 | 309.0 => 830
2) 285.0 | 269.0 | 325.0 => 800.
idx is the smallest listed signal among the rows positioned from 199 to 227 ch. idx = 413.1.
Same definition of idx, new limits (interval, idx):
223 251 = 260.8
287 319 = 316.1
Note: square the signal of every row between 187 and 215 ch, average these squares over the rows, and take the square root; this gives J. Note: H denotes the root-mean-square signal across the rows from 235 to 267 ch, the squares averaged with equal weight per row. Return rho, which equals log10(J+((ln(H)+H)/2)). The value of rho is 2.80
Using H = 377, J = 439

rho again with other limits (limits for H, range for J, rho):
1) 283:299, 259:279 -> 2.75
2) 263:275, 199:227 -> 2.80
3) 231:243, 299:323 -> 2.74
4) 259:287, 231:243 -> 2.72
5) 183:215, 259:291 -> 2.77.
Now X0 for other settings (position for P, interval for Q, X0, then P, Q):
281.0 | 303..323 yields -0.38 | 340.6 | 381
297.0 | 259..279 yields -0.30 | 326.9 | 392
